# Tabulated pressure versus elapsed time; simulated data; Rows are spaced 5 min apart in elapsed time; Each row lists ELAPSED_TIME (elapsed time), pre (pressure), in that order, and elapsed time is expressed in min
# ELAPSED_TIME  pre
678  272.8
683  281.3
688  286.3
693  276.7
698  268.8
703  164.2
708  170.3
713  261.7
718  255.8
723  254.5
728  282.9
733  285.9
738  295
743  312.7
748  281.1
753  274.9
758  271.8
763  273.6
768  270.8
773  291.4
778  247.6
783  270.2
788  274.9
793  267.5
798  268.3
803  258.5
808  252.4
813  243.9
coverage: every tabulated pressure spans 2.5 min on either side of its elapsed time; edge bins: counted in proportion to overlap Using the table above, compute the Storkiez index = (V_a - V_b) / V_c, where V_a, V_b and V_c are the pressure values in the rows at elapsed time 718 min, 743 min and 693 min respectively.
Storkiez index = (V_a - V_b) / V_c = -0.21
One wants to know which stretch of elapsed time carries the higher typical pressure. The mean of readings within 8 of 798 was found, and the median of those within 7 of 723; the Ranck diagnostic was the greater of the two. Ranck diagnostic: 265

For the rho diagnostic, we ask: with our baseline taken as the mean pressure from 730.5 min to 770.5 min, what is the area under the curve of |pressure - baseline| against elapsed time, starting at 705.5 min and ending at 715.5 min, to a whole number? 672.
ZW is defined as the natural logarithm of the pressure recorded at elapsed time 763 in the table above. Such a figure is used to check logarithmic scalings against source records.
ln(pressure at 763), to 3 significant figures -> 5.61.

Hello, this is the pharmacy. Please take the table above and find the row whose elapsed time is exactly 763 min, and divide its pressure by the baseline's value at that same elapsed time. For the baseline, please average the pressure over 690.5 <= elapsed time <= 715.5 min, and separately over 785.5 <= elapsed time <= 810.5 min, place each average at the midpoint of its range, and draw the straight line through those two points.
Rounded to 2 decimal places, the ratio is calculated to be 1.09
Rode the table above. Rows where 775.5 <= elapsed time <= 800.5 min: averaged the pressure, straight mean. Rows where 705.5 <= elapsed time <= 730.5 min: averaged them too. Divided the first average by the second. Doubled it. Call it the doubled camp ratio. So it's 2.2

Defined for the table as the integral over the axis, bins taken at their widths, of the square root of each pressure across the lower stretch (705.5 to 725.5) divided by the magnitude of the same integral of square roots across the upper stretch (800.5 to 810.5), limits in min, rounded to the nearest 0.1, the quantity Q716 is 1.9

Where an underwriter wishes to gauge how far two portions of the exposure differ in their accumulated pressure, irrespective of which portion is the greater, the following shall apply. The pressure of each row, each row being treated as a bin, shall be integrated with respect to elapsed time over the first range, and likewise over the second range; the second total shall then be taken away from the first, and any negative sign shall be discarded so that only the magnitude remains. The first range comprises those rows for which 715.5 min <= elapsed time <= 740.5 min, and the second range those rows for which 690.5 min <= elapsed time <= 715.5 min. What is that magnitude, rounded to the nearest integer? 1162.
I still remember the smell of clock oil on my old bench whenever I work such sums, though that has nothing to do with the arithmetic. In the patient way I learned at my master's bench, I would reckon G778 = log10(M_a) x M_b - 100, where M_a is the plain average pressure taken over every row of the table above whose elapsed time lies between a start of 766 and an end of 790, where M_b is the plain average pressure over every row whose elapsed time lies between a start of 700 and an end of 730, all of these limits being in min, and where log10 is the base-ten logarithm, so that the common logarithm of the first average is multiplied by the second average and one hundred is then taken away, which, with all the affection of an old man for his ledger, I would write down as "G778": 463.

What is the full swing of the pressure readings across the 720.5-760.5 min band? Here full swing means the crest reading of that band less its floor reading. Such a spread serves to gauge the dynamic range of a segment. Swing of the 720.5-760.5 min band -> 58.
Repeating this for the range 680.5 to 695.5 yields 10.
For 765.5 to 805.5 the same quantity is 44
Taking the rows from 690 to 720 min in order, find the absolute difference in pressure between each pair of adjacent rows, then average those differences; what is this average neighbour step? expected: 43.2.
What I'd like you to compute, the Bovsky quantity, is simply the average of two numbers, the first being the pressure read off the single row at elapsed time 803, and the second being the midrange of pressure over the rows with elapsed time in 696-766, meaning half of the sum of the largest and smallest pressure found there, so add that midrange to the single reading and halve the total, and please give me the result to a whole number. 248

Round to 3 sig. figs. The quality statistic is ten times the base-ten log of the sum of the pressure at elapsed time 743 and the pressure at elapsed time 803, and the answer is 27.6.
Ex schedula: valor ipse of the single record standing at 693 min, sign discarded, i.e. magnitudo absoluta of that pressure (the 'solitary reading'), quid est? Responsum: 277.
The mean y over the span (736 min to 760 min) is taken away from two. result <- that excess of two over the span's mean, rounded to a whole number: -285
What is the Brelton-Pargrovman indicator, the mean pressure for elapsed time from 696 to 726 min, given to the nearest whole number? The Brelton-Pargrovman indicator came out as 229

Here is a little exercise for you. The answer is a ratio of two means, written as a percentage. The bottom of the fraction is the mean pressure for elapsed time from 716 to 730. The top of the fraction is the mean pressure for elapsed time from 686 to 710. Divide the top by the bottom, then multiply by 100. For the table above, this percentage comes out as 88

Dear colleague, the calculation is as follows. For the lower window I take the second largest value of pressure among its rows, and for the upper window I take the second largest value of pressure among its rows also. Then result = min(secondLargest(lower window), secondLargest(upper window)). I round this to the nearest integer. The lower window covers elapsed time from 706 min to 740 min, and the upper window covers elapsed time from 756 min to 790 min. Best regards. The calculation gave 275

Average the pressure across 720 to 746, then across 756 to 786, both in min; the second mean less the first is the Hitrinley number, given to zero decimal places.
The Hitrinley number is -15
